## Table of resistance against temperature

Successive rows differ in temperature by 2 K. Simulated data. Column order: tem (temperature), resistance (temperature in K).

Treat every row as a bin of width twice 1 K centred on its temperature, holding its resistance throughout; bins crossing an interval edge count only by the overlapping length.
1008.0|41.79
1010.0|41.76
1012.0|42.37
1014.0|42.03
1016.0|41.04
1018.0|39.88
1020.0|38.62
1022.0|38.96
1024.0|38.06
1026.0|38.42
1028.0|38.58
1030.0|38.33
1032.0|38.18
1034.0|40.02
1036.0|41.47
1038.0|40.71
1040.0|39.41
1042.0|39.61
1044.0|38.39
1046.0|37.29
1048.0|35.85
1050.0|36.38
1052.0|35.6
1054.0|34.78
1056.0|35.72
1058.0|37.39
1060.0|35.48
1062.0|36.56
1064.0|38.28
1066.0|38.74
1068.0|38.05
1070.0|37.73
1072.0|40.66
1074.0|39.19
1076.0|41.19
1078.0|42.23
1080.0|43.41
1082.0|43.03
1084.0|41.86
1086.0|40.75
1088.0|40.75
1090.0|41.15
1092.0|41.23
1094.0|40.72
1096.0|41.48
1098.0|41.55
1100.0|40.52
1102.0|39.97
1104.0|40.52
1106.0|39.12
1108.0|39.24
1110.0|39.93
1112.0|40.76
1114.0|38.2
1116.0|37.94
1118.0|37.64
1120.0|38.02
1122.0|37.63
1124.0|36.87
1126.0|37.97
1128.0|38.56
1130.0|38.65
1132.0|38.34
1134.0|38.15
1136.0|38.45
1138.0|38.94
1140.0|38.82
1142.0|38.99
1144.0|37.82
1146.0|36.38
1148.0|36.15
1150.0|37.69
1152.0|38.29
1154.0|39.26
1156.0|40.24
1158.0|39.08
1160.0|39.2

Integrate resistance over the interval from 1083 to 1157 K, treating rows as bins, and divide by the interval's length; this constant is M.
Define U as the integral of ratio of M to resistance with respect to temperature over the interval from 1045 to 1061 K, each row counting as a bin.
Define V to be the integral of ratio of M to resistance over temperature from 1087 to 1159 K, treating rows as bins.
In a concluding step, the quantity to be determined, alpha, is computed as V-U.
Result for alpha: 55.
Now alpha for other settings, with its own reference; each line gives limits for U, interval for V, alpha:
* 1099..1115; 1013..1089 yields 61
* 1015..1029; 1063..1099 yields 21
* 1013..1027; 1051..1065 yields 1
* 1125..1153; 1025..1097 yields 43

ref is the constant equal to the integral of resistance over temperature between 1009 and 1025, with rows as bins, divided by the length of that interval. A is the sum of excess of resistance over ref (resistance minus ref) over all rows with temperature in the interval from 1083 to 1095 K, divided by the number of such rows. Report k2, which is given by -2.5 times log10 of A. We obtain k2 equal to 0.3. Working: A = 0.7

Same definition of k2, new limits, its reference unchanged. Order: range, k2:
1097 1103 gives 1.2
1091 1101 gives 0.3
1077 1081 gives -1.0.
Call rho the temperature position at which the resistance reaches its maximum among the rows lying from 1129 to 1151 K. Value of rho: 1142.0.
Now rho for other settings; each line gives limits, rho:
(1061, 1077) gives 1076.0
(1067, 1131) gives 1080.0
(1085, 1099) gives 1098.0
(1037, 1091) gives 1080.0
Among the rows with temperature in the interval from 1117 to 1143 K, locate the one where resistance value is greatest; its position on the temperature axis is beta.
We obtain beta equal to 1142.0 K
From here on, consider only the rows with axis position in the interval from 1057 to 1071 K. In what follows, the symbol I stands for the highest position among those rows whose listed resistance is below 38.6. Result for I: 1070.0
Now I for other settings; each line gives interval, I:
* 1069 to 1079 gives 1070.0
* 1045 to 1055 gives 1054.0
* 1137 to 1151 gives 1150.0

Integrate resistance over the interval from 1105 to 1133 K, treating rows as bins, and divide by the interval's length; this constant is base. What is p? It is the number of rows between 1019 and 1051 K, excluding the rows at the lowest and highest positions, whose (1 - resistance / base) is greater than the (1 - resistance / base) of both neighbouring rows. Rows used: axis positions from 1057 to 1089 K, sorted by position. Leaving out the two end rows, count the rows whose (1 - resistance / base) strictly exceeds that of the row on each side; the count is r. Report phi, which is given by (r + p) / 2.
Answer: 3.50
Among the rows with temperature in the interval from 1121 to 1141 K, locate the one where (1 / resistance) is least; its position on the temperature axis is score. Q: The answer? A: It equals 1138.0 K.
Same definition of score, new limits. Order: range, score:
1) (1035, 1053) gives 1036.0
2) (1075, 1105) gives 1080.0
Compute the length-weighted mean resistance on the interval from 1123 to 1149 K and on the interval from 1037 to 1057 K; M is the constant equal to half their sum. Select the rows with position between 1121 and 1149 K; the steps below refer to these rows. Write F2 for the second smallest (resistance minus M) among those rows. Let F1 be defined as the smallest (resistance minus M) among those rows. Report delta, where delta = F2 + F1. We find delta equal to -3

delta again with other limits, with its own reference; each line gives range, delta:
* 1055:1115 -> -4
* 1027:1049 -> -2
